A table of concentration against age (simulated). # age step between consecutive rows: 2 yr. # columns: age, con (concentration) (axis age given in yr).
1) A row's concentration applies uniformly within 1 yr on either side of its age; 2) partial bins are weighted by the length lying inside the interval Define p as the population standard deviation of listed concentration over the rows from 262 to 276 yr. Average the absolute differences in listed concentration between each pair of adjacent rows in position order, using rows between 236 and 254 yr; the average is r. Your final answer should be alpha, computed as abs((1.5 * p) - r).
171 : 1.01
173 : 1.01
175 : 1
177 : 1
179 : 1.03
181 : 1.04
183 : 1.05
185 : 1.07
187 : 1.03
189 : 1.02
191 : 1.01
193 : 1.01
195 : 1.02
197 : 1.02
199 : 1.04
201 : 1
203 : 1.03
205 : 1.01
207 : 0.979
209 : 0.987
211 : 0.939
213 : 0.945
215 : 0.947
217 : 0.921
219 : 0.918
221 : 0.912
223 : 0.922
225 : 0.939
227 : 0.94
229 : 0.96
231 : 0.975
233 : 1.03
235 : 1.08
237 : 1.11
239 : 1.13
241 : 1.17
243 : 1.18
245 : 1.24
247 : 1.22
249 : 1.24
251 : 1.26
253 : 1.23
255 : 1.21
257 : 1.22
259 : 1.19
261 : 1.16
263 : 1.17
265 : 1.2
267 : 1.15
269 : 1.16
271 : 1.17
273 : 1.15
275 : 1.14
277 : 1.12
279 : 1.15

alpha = 0.000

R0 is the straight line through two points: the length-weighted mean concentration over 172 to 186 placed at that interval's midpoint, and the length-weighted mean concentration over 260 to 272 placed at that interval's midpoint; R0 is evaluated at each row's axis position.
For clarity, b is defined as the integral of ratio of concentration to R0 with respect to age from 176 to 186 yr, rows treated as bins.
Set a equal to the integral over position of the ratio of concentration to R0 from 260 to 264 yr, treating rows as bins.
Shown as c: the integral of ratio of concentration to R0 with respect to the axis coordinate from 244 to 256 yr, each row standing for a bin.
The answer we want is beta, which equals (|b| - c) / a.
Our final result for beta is -0.72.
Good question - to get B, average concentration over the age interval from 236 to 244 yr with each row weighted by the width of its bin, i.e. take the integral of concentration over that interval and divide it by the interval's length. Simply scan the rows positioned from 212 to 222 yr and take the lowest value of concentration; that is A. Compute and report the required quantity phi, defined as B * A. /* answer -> 1.05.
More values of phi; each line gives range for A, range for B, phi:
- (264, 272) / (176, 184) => 1.18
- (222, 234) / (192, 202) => 0.94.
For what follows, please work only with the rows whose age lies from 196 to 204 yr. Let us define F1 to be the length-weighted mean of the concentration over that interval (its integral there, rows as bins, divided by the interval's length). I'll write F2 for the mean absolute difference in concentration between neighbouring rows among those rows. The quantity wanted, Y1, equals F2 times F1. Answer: 0.031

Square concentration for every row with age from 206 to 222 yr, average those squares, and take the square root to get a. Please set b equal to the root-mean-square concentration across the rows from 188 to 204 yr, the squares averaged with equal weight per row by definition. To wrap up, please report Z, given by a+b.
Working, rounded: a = 0.94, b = 1.02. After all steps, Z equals 1.96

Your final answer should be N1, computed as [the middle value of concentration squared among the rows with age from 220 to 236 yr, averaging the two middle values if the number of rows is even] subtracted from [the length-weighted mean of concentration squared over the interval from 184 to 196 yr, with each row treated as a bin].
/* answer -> 0.15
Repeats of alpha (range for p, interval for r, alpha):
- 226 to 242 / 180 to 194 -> 0.105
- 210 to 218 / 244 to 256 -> 0.007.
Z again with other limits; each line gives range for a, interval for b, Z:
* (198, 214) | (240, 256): 2.21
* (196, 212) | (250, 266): 2.21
